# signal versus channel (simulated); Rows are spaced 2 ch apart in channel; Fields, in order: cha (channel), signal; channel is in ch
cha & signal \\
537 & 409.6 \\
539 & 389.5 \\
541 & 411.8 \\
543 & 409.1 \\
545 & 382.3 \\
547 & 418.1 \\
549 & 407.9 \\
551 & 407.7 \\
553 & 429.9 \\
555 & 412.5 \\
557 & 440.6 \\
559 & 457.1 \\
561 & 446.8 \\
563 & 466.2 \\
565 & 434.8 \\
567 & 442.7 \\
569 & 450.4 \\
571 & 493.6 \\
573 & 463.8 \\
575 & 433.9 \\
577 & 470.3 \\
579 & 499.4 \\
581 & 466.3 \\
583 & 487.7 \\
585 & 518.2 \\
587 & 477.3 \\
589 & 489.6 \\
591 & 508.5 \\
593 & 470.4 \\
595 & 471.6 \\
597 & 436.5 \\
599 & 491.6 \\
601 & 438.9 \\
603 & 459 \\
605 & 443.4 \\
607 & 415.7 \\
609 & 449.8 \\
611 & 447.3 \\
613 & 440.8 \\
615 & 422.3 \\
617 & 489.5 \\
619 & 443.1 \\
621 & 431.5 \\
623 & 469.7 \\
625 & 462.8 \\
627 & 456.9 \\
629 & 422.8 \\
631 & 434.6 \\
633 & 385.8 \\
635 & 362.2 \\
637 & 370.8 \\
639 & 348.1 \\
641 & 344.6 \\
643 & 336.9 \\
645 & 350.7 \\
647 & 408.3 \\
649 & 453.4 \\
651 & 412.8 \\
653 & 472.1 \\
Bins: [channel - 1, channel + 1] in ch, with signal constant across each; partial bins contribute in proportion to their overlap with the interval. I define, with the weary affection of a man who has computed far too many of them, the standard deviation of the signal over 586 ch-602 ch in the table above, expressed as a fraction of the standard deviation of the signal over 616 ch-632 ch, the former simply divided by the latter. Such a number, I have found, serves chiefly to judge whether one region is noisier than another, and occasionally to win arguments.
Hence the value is 1.1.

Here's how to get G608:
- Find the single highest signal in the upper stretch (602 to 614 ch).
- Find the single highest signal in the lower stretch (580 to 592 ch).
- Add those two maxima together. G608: 977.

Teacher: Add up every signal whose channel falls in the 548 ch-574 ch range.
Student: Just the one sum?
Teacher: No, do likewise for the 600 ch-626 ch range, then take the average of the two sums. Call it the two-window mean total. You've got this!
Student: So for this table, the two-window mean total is 5784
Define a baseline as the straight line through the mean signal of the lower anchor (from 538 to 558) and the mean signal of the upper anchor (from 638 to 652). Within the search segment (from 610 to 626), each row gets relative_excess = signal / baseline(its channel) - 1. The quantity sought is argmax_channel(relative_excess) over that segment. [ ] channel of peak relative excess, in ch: 617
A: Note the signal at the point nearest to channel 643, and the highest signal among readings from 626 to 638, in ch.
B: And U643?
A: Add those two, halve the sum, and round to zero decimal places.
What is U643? 397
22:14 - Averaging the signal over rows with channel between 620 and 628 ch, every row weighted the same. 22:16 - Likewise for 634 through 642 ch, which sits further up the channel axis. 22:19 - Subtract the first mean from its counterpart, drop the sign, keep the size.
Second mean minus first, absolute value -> 99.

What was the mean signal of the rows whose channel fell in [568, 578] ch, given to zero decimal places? 462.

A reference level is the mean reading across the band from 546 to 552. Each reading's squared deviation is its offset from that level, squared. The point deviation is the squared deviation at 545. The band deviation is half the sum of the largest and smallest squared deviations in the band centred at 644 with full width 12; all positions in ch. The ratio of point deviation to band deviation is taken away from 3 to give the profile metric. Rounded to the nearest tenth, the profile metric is 2.7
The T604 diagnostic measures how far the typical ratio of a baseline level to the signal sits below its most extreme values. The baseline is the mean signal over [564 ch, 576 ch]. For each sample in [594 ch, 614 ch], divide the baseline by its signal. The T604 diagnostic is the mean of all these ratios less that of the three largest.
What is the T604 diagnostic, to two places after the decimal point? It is -0.04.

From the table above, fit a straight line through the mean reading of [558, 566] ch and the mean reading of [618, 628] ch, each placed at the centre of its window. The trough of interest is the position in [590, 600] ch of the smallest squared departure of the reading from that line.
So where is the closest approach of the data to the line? 597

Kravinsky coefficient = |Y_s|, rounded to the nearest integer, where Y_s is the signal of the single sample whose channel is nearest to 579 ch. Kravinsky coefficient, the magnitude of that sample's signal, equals 499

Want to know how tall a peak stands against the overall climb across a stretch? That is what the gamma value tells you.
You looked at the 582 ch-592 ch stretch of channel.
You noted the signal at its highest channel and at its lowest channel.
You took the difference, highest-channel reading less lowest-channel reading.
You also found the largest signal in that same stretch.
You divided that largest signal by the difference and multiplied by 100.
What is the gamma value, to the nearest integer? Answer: 2491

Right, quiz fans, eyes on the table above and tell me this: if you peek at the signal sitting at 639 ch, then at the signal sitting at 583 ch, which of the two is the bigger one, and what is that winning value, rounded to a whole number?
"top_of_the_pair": 488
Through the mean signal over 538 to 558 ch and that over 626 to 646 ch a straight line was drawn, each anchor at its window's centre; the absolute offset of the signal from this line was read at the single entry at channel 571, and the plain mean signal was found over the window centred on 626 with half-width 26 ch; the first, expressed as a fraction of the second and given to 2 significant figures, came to 0.22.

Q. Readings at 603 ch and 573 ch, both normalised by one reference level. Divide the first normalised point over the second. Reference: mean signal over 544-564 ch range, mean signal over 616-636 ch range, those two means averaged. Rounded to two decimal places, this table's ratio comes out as 0.99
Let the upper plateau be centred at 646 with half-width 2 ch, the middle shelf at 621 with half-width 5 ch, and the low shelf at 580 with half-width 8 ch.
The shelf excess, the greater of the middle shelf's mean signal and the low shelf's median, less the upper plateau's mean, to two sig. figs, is 94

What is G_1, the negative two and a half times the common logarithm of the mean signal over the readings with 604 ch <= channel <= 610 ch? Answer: -6.60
